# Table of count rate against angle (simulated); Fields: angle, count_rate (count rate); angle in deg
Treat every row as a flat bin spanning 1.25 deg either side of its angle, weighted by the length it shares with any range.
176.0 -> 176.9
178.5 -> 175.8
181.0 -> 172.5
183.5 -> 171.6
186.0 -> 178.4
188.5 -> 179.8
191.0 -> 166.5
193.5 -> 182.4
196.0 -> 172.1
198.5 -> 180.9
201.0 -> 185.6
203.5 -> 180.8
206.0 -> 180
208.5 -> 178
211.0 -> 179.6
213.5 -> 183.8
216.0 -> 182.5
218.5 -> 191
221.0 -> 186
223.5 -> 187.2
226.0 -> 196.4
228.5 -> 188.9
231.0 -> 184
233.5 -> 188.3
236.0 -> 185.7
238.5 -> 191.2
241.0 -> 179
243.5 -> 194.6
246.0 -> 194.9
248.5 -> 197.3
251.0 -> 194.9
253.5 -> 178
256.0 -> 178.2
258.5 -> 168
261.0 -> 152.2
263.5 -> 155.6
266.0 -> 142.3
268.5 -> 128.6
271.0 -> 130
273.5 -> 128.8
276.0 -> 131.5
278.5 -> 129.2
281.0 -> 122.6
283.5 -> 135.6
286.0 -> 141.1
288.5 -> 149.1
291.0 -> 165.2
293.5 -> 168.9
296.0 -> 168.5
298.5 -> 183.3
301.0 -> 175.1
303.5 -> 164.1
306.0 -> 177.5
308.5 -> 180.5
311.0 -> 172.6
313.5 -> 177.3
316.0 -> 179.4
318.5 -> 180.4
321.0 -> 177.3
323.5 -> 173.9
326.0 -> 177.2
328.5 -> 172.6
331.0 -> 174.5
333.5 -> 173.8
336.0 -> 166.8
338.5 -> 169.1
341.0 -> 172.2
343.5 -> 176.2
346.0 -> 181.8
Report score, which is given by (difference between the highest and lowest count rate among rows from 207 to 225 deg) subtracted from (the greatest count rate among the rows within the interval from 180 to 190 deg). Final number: 167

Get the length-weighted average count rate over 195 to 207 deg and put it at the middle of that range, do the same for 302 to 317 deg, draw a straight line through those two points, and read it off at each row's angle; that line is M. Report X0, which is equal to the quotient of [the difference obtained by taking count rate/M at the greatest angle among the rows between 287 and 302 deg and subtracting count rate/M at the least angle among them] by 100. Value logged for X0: 0.0015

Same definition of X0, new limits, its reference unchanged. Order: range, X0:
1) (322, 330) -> -0.0001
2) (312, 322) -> 0.0000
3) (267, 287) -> 0.0007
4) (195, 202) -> 0.0008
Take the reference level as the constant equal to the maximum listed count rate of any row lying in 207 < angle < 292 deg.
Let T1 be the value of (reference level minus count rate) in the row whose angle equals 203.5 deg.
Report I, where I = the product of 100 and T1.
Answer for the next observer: 1650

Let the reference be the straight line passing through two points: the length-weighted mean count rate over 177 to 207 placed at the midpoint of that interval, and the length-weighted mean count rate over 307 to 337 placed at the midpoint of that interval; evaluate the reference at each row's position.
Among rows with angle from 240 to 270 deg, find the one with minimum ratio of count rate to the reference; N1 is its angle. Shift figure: 268.5 deg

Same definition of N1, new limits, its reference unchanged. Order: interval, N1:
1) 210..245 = 241.0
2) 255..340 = 281.0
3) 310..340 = 336.0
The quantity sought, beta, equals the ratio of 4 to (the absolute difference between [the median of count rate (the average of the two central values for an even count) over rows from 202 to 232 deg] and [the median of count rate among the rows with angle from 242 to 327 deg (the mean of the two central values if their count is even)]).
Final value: 0.30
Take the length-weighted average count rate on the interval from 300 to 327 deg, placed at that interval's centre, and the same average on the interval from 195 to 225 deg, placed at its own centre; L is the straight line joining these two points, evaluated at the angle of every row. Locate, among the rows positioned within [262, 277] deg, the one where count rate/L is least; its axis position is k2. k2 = 268.5 deg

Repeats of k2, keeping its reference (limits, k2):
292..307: 303.5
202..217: 208.5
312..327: 323.5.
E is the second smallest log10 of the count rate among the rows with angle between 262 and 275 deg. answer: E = 2.11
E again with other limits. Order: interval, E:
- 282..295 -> 2.15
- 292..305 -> 2.23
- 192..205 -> 2.26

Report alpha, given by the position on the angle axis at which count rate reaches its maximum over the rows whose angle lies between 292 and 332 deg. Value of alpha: 298.5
